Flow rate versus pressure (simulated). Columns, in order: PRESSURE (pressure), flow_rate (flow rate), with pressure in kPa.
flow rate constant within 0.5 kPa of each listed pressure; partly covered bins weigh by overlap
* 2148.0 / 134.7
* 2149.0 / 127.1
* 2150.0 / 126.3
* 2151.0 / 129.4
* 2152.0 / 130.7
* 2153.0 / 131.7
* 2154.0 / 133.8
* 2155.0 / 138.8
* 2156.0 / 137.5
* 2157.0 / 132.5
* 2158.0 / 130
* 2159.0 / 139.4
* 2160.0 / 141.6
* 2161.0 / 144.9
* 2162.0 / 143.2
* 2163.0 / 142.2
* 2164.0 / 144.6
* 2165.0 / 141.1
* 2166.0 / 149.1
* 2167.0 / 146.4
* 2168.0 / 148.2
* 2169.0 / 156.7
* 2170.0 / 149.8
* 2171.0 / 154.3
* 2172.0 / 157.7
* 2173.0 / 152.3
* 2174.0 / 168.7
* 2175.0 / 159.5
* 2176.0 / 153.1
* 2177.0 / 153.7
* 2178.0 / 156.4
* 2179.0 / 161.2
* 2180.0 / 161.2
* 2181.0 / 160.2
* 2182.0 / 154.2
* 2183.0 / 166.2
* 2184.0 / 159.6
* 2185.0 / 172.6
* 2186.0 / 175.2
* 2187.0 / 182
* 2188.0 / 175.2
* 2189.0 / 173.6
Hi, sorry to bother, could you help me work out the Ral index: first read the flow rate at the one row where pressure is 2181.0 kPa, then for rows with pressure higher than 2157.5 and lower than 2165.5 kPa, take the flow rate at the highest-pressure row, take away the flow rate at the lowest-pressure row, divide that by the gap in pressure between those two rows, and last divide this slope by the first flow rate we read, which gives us 0.010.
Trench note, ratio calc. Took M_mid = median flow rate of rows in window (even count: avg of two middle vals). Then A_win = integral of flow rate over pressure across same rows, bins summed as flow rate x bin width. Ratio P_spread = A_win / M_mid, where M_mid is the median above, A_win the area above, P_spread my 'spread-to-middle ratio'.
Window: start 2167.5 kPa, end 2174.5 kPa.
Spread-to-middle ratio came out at 7.05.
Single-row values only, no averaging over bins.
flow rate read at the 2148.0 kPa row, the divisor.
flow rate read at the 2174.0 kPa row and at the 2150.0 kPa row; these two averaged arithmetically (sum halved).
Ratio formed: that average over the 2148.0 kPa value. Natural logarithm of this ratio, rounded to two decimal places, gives 0.09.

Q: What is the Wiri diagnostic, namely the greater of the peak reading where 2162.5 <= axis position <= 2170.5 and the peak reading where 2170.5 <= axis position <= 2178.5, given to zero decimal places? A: 169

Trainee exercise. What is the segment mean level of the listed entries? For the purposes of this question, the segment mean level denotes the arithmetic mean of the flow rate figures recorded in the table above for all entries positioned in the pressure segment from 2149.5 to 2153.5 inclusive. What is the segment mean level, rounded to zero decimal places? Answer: 130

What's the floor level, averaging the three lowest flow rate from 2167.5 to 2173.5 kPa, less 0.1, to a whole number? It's 150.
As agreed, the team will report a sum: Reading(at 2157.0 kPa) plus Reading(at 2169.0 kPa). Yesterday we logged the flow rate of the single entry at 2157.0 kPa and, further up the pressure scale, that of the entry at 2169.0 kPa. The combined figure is 289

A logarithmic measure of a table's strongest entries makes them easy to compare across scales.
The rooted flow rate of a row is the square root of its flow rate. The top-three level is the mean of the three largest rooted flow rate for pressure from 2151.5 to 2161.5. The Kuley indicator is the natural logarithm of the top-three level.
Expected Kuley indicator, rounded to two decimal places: 2.48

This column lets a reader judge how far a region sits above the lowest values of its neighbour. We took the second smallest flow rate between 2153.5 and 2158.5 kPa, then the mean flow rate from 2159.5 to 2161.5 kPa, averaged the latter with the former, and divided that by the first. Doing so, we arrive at 1.041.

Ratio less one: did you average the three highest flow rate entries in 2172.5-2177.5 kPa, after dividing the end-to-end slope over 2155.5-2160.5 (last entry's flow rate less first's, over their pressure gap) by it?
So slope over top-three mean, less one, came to -0.994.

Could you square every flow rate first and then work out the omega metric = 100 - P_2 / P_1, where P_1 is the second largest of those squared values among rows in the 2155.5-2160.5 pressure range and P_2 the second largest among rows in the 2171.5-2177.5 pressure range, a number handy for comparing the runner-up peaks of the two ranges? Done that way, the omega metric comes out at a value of 98.7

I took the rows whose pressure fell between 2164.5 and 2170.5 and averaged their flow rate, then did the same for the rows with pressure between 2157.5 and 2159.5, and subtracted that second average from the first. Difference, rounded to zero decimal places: 14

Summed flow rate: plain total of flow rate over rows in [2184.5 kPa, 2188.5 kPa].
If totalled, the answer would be 705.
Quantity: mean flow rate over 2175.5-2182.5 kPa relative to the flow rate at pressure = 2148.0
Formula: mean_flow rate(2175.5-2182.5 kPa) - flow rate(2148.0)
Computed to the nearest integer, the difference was 22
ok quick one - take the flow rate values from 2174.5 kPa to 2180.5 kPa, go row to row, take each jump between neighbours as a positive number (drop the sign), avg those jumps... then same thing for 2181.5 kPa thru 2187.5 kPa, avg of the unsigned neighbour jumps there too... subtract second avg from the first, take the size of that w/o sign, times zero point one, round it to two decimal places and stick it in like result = 0.53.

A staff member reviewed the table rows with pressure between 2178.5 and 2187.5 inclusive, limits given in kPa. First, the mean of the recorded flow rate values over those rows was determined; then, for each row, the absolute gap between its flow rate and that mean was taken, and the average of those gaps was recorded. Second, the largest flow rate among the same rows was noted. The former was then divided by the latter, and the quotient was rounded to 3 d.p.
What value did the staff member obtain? 0.040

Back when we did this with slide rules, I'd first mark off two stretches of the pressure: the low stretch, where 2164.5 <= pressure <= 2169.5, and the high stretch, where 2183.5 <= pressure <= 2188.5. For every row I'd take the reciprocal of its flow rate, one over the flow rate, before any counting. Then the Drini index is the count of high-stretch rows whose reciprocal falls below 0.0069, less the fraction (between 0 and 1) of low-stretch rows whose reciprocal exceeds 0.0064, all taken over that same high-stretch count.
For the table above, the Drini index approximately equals 0.84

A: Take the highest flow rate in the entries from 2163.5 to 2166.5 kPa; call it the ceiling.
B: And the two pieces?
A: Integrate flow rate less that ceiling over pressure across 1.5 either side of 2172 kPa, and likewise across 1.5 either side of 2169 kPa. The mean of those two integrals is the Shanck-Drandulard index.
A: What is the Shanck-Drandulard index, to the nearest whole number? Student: 12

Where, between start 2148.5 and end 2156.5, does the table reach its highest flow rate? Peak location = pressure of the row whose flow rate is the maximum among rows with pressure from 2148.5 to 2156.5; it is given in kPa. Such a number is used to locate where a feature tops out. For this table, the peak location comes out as 2155.0 kPa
